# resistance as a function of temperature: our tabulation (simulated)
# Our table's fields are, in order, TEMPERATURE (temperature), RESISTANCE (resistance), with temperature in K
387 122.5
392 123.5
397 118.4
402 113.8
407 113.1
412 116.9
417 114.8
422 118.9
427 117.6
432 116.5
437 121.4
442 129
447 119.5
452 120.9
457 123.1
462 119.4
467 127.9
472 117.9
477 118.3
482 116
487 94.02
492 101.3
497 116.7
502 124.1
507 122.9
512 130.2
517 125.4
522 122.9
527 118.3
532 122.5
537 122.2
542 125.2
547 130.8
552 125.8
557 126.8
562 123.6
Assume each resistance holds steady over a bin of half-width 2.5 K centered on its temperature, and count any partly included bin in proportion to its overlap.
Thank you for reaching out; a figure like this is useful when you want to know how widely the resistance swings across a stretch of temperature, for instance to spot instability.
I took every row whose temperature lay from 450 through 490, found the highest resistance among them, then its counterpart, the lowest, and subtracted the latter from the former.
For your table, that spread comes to 34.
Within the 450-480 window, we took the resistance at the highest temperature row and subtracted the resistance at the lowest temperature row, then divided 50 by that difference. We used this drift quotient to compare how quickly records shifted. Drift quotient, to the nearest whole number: -19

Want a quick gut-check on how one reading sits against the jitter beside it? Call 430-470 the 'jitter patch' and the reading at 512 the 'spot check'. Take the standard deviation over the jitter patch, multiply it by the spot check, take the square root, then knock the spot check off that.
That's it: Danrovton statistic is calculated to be -107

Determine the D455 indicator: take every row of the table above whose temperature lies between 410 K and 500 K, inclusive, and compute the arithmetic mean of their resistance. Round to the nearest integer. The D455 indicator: 117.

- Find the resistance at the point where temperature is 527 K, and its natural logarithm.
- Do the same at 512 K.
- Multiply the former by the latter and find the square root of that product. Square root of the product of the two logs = 4.82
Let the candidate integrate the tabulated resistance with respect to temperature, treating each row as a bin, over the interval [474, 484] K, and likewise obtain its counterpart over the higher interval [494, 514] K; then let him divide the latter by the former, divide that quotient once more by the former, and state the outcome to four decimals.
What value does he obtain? 0.0018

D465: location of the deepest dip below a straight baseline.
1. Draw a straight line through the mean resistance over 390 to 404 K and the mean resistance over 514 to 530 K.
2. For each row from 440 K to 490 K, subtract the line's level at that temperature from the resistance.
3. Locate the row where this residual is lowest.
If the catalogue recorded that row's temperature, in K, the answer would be 487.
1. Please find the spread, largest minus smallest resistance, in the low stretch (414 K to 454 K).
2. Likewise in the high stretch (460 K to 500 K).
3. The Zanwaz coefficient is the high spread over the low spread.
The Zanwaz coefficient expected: 2.4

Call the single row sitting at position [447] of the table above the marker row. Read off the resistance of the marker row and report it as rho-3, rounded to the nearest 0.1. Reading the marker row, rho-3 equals 119.5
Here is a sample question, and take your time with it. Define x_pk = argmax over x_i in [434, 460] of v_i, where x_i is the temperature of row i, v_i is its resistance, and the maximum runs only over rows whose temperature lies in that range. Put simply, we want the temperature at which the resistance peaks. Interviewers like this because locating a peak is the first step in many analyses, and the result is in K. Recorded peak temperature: 442 K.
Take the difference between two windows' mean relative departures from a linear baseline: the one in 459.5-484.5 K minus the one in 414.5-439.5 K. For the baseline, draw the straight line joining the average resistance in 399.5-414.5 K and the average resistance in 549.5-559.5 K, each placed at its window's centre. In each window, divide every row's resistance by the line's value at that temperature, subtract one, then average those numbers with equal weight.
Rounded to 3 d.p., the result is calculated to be -0.013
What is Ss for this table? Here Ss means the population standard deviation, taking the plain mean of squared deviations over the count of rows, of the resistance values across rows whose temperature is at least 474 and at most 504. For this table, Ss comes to 10.5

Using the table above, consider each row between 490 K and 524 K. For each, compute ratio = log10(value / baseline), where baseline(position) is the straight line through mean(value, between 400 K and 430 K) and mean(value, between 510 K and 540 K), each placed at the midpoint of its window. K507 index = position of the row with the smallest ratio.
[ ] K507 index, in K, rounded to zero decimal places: 492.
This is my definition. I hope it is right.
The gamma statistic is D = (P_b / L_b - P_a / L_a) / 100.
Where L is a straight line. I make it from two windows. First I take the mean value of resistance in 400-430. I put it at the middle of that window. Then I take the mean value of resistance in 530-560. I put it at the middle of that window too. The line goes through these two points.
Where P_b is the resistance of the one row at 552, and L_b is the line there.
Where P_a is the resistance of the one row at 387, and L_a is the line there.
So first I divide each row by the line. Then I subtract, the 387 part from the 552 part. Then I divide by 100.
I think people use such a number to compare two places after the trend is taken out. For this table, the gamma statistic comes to -0.0008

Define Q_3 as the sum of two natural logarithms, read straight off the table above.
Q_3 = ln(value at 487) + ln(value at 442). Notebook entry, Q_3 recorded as 9.40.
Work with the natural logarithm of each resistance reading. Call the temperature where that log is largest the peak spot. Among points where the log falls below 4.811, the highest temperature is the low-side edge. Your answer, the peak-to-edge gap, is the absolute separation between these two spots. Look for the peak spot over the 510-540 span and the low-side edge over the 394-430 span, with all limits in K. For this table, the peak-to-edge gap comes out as 85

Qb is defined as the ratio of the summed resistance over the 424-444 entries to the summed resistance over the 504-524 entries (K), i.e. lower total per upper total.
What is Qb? 1.0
